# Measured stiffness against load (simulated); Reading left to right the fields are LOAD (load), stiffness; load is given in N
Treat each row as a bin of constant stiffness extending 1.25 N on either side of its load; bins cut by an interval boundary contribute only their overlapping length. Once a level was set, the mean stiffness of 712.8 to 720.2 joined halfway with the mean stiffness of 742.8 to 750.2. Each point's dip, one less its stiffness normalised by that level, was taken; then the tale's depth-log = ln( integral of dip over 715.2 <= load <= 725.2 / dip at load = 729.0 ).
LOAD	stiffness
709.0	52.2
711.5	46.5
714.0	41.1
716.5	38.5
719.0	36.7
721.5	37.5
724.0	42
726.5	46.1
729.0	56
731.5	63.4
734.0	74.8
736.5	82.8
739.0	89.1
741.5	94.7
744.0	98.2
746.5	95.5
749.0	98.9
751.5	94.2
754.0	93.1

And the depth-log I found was 3.2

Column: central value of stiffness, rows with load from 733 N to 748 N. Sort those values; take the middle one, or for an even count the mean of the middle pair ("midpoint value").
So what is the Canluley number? 92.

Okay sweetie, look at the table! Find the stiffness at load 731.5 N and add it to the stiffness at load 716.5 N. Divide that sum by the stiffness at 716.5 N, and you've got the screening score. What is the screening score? 2.6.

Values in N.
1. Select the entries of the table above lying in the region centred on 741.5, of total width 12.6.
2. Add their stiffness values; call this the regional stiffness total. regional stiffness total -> 460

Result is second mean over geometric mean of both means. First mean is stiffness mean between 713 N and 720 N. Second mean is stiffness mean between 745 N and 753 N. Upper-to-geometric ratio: 1.6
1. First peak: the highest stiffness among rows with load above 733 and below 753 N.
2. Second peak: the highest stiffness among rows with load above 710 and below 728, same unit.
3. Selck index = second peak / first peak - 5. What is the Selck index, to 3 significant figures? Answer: -4.53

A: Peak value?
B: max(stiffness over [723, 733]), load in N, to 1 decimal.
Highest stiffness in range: 63.4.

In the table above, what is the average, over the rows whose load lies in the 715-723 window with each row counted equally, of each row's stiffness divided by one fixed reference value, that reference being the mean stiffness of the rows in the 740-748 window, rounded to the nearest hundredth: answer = 0.39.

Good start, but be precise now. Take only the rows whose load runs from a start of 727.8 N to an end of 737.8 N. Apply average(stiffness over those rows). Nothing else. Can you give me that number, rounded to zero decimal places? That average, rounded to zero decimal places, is 69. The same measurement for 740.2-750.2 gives 97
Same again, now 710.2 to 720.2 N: 41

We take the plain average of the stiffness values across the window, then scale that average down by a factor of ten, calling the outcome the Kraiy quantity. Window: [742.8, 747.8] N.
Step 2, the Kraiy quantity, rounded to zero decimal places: 10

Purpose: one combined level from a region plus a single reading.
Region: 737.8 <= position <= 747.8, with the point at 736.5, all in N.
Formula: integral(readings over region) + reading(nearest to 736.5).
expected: 1027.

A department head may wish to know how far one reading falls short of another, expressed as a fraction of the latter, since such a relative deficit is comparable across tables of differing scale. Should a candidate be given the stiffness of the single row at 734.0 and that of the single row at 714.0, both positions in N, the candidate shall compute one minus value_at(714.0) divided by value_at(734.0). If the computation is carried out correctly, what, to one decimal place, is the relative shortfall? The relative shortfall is 0.5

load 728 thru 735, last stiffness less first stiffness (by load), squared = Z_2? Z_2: 353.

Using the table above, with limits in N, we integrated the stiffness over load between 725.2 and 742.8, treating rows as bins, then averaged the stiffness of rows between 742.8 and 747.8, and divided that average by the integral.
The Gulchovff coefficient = 0.08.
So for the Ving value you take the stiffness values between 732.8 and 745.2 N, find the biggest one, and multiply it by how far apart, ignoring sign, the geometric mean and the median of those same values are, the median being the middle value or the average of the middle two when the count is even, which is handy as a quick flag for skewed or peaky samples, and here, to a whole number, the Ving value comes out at 156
